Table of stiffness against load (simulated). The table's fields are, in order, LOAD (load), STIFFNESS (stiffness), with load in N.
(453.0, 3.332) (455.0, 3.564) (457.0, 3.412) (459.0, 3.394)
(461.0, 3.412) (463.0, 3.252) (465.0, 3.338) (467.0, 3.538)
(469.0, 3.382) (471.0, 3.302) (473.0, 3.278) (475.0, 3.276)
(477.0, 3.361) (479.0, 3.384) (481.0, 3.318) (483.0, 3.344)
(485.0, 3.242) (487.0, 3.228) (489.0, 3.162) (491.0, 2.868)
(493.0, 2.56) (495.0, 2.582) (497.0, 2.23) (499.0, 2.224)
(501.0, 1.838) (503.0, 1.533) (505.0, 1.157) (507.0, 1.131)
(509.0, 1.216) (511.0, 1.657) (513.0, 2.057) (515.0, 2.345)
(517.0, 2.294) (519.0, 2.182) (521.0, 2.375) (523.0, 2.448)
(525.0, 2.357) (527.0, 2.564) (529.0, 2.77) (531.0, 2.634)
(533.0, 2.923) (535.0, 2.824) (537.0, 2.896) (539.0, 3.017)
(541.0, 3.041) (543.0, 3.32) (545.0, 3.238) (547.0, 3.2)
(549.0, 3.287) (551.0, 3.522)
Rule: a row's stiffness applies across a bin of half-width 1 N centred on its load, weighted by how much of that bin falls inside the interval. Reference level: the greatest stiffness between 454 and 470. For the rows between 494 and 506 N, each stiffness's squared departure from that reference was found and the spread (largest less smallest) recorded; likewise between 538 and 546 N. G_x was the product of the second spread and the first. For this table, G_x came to 1.2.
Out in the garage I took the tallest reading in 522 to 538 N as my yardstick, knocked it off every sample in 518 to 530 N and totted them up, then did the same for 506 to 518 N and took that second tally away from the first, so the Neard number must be 4.0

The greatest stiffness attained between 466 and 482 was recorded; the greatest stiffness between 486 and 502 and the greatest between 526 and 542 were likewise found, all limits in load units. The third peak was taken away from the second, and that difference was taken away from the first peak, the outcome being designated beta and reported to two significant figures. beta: 3.4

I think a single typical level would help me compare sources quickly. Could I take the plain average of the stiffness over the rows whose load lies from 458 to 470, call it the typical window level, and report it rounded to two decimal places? 3.39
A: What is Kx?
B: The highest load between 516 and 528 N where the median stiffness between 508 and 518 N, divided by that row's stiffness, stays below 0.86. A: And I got 527.0 N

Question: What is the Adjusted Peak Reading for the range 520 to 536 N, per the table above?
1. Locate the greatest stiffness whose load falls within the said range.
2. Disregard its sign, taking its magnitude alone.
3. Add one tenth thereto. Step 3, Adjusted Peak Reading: 3.0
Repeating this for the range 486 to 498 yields 3.3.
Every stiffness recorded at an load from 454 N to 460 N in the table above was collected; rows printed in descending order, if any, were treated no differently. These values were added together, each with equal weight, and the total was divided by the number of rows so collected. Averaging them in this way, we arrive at 3.46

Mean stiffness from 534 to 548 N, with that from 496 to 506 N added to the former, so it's 4.9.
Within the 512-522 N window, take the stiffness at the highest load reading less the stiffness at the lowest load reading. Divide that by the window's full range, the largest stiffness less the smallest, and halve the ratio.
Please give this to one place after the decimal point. 0.5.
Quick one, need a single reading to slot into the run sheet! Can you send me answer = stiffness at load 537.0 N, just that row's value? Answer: 2.896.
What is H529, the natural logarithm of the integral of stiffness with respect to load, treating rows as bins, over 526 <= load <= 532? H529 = 2.77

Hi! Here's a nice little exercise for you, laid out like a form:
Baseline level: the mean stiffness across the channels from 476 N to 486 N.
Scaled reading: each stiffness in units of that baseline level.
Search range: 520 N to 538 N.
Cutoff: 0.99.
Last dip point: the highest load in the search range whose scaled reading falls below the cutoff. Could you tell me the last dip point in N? 537.0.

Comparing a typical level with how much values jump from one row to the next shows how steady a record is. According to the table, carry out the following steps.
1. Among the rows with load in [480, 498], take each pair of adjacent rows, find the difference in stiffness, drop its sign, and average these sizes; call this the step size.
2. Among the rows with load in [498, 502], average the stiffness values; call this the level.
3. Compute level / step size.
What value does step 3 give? 14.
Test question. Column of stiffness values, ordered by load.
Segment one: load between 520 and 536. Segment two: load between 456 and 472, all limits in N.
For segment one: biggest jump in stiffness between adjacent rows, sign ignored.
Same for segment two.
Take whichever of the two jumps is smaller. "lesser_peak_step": 0.200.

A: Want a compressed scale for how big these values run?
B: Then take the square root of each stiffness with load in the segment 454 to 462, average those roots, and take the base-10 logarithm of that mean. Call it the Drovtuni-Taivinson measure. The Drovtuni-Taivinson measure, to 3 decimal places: 0.269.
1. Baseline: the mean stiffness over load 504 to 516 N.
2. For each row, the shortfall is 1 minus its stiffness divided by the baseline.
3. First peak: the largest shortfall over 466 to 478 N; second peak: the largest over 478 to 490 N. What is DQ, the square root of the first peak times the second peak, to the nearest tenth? 1.0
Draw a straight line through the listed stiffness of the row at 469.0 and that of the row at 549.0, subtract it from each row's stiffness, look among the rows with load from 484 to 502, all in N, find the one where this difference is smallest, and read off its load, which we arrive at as 501.0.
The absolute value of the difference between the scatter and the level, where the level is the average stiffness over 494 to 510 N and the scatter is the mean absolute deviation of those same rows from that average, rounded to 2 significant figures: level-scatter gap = 1.3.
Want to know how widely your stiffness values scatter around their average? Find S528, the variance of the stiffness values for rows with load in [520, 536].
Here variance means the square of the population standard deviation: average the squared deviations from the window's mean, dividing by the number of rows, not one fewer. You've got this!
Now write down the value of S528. 0.040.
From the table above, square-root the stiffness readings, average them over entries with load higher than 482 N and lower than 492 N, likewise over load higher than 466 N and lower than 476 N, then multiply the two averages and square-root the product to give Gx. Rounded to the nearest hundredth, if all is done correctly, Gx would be 1.81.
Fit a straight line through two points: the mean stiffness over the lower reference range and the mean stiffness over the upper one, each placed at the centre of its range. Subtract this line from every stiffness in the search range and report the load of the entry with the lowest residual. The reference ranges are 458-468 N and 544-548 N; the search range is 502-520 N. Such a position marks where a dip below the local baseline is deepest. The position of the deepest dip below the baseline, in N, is 507.0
